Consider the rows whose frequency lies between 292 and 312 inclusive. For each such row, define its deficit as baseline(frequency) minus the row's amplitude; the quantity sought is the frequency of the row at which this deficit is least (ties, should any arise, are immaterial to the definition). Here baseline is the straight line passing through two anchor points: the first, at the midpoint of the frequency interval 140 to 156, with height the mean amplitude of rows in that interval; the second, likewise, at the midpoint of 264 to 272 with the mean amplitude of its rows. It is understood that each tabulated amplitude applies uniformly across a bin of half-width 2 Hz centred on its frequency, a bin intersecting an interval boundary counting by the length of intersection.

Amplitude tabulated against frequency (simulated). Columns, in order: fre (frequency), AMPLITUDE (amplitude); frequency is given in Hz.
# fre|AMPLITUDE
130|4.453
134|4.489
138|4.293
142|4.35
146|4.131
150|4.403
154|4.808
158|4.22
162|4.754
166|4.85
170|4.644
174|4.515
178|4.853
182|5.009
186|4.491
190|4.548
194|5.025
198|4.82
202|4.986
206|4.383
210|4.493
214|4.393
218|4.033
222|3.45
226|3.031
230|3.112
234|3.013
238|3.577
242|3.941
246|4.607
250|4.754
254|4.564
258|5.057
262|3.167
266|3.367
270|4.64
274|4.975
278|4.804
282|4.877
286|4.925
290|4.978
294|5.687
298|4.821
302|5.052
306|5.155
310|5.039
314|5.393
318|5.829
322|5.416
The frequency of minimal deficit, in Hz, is 294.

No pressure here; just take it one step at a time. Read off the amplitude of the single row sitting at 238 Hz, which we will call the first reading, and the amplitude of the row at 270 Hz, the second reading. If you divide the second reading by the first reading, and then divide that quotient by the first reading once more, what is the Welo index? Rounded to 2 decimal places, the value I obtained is 0.36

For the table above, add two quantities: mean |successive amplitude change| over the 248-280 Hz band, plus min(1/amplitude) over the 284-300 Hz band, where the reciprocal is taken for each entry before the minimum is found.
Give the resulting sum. 0.83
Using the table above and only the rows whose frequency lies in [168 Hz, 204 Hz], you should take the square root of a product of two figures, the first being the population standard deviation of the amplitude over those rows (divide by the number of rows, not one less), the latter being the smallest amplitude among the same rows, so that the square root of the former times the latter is 0.96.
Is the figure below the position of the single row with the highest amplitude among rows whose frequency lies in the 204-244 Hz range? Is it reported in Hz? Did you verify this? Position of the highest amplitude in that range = 210 Hz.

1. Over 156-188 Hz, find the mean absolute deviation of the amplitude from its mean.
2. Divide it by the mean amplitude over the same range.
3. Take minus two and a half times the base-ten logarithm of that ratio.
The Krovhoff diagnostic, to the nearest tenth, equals 3.4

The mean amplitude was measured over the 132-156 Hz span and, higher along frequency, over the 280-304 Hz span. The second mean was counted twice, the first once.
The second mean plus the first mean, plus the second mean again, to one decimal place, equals 14.5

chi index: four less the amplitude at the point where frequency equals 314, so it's -1.4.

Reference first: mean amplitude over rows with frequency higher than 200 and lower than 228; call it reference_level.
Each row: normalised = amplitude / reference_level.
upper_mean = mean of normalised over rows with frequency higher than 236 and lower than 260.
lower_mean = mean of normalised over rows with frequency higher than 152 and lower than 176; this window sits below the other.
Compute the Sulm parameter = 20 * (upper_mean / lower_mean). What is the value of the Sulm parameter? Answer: 19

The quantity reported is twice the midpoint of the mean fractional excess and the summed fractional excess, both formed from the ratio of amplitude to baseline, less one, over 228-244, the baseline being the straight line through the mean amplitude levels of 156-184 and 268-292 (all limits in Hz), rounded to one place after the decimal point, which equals -1.4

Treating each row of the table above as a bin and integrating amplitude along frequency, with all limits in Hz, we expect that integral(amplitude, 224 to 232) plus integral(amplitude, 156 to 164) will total 60.5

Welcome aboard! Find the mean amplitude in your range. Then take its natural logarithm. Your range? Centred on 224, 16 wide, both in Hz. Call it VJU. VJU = 1.23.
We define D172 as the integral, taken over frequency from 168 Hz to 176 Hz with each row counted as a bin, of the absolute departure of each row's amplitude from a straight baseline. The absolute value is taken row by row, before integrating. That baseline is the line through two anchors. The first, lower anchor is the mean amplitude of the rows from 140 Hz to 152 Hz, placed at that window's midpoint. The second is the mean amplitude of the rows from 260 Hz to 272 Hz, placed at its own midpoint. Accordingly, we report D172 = 3.3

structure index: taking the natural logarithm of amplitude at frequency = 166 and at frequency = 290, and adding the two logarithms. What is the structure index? 3.18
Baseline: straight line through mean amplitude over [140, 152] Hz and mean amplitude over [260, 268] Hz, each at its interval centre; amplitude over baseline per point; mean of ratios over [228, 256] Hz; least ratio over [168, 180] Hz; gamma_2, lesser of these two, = 1.1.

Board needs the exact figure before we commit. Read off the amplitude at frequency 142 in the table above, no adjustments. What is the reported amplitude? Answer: 4.35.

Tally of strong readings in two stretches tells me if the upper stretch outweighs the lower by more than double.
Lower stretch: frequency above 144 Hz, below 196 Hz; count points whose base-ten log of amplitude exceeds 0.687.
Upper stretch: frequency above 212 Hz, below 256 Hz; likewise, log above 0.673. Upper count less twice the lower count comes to -3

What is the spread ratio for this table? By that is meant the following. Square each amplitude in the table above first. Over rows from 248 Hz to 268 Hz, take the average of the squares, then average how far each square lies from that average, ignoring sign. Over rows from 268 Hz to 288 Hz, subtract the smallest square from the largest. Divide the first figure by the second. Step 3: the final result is 1.84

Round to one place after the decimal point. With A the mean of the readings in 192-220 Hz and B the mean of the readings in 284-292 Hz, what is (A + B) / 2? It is 4.8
